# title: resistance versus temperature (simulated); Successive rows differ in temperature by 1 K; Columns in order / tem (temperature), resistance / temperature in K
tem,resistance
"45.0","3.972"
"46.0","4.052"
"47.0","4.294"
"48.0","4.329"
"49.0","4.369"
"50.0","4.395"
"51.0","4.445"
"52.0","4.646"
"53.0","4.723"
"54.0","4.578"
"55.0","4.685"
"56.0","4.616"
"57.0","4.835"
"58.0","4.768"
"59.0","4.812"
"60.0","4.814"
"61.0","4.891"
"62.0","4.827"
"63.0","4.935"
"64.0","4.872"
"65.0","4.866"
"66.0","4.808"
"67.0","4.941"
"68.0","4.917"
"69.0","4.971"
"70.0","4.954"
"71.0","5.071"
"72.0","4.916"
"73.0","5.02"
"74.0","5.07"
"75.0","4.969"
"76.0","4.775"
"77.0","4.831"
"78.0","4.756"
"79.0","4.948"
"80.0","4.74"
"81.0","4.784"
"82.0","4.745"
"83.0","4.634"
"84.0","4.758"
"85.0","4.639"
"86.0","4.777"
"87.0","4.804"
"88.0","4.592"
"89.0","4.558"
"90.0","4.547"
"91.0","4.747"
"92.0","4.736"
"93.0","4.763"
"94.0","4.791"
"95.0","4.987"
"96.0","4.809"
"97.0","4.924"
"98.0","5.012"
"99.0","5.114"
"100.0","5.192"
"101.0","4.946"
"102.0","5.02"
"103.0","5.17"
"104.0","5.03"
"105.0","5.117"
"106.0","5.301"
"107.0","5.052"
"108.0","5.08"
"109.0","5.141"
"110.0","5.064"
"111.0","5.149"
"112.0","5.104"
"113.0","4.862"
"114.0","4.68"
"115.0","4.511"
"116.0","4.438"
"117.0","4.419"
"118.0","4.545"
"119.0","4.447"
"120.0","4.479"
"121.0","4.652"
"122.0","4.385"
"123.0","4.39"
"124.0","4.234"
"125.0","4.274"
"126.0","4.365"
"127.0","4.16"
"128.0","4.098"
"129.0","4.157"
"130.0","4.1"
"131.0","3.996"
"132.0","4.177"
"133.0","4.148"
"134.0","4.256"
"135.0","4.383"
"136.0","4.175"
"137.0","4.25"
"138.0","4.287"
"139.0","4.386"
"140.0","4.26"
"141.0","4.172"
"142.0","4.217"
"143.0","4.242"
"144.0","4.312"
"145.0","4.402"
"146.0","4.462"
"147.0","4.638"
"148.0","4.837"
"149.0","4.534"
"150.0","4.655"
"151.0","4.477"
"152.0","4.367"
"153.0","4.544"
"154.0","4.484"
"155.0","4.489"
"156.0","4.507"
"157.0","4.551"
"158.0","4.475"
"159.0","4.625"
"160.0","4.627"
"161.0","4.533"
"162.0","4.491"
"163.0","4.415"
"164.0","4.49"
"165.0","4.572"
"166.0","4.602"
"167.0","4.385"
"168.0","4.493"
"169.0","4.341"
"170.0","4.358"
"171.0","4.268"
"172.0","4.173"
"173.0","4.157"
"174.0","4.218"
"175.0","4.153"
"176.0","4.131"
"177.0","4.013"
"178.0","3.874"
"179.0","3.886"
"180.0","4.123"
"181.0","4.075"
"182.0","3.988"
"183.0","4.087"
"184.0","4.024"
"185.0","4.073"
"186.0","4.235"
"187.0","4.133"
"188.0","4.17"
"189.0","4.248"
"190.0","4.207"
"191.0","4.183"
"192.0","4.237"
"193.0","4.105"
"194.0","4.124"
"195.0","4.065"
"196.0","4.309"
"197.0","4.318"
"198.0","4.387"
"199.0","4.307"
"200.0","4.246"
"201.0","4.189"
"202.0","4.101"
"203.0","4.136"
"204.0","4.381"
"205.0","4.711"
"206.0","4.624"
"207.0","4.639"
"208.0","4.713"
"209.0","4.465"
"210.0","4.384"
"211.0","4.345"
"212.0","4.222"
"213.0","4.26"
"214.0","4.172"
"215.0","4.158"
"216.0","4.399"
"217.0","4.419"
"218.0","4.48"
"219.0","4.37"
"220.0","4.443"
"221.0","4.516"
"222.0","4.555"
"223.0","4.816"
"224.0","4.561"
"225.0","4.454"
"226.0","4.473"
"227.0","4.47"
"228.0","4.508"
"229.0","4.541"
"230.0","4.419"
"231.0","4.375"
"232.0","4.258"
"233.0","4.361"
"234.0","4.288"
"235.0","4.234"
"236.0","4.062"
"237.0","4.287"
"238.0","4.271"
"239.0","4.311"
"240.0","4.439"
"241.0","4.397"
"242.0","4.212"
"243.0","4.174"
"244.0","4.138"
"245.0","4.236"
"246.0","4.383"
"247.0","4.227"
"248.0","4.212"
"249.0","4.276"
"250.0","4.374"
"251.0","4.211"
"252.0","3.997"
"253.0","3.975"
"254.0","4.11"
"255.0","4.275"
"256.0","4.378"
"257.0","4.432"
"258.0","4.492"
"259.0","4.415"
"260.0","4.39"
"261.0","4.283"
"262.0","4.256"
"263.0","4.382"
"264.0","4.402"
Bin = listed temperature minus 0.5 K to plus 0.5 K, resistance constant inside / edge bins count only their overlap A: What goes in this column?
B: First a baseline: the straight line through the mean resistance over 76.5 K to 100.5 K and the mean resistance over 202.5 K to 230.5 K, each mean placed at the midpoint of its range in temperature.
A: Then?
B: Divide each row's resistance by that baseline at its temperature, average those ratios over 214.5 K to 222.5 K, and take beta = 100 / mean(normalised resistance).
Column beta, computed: 101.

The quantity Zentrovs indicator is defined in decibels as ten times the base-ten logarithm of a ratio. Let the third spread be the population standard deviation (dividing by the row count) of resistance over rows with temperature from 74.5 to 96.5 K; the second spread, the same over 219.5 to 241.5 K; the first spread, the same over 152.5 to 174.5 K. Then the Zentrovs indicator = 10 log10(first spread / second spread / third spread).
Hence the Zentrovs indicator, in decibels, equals 9.0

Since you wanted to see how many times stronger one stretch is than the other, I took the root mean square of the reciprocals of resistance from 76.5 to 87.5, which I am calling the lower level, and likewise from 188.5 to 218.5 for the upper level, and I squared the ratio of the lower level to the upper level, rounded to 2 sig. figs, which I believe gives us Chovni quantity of 0.82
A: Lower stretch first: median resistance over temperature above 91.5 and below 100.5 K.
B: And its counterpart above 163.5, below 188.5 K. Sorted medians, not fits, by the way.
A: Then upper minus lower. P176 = -0.77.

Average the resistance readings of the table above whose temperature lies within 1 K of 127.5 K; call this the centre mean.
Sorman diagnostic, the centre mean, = 4.1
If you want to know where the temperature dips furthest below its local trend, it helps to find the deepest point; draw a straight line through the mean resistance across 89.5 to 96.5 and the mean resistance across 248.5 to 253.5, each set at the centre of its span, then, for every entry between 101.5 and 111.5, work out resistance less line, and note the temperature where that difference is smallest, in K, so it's 102.0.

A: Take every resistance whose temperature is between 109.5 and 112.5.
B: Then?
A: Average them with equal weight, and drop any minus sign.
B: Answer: 5.11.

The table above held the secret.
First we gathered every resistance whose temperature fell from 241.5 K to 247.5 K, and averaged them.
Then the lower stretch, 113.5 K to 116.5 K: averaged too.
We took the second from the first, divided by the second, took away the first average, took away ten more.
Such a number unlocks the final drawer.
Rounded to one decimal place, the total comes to -14.3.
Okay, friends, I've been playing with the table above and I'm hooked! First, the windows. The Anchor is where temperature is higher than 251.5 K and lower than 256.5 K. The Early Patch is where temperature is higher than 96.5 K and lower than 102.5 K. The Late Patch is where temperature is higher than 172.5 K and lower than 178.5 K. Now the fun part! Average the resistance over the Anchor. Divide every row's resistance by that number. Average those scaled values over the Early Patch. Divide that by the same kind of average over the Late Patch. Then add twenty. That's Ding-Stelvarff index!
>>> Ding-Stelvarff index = 21.2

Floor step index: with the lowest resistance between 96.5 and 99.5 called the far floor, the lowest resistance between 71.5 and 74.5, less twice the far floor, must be -4.9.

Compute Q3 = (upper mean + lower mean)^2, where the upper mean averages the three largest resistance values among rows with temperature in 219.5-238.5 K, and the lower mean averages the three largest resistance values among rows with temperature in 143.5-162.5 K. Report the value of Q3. 87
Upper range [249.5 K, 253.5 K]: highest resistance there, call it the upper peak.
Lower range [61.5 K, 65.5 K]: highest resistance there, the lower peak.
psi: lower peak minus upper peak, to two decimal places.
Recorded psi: 0.56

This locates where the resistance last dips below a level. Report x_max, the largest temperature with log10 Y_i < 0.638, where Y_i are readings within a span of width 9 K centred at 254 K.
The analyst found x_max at 255.0 K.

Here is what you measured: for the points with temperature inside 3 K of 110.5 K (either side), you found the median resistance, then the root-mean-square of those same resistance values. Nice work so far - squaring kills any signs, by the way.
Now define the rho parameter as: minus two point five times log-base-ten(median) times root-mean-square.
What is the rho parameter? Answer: -9.0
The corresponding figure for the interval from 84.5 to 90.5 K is -7.7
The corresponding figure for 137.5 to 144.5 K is -6.7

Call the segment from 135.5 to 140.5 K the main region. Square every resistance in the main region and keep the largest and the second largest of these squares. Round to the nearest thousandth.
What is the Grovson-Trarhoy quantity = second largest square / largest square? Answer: 0.955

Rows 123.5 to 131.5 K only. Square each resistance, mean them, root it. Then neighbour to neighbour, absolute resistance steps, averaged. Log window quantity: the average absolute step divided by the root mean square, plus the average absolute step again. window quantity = 0.109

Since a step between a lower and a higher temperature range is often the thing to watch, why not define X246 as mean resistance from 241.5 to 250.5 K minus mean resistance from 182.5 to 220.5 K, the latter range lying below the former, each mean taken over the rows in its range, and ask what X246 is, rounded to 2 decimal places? -0.04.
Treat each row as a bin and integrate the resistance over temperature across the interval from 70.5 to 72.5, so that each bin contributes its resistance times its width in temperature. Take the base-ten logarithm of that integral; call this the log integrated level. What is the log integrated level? 1.00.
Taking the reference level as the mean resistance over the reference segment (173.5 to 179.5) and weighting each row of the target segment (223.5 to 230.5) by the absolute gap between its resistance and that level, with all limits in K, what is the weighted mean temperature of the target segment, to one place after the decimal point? 226.9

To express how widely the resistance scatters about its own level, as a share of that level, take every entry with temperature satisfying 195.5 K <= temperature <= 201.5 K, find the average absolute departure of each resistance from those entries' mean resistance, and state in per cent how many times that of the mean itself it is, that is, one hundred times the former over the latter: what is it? 1.2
